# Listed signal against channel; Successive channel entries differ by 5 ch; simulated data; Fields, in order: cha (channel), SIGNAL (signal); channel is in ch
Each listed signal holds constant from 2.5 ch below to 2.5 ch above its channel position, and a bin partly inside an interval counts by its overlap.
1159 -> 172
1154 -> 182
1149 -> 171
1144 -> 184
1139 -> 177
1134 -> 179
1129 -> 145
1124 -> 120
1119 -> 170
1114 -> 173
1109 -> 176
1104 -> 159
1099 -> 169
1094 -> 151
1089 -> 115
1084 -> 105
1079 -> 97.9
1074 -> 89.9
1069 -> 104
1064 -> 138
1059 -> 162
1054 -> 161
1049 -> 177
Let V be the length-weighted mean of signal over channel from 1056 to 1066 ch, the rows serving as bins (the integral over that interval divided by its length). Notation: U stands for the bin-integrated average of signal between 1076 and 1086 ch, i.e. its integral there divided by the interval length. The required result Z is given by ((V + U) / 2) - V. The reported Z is -25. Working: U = 101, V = 151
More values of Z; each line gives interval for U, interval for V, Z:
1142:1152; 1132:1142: 0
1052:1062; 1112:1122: -4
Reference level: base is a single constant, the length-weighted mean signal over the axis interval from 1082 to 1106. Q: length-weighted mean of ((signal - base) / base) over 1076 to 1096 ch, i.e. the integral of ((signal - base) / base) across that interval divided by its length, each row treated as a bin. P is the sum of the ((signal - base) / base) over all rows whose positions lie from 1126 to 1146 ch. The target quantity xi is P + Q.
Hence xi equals 0.7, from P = 0.9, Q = -0.17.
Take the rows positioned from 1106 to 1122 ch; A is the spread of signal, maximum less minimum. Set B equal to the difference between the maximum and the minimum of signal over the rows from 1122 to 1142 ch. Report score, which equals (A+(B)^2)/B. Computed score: 59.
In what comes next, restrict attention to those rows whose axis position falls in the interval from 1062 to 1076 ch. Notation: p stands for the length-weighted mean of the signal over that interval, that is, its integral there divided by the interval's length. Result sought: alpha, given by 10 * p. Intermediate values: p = 110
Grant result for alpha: 1104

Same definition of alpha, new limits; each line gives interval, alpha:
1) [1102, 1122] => 1685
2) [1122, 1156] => 1659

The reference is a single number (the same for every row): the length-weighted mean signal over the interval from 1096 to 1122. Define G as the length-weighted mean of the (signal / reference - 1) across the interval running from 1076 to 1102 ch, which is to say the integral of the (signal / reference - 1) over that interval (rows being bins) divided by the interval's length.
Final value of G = -0.24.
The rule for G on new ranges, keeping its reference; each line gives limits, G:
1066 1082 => -0.41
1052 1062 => -0.05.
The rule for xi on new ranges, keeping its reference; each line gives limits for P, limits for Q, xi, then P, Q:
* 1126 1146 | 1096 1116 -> 1.1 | 0.9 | 0.20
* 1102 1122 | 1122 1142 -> 1.0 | 0.8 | 0.12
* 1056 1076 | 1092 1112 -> -0.3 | -0.5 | 0.17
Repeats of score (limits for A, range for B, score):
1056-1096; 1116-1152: 65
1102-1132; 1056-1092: 73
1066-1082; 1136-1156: 14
